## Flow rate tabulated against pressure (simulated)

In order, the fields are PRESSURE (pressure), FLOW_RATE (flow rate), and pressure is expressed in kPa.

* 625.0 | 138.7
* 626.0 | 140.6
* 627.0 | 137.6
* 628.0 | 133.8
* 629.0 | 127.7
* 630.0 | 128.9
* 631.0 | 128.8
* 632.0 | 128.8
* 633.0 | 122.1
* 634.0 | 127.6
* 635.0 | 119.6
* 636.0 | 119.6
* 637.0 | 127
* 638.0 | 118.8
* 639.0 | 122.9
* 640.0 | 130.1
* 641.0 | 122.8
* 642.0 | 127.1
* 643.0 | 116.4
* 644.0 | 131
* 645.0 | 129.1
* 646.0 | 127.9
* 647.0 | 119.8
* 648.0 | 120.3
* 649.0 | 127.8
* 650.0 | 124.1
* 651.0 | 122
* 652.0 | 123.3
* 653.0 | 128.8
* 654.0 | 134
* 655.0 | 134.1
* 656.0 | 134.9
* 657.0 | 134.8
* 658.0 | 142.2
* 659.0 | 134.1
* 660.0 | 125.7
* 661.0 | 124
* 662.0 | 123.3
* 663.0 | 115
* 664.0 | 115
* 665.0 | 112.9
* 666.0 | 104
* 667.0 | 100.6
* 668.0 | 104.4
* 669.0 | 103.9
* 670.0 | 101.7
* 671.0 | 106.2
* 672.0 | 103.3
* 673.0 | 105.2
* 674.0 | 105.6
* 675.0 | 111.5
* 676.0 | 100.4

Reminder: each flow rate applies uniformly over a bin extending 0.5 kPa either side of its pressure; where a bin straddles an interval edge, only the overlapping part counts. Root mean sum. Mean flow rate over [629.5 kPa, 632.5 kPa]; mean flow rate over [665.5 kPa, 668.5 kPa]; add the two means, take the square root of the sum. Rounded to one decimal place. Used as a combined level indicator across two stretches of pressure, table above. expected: 15.2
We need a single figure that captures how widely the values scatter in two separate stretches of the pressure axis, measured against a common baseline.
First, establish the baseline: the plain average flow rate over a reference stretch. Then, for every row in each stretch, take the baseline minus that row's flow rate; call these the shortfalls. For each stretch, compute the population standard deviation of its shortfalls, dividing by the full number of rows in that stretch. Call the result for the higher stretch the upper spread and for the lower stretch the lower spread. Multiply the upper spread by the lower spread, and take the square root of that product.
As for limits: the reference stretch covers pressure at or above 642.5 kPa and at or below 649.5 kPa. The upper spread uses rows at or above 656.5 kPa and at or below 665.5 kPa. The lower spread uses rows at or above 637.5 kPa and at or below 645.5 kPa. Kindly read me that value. 7.0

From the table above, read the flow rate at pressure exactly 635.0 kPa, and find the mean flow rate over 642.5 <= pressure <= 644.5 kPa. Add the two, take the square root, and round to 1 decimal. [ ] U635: 15.6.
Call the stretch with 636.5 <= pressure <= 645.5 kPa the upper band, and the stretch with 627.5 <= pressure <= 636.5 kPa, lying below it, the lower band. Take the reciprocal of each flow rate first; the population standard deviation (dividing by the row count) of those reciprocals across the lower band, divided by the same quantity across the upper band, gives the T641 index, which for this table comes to 0.92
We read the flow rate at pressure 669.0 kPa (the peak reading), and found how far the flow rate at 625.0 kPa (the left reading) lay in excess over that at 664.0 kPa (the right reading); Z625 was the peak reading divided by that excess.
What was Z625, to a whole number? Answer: 4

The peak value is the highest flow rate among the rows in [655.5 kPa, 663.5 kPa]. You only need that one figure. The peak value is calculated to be 142.2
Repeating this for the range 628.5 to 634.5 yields 128.9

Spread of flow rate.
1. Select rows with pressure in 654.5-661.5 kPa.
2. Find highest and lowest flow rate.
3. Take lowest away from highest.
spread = 18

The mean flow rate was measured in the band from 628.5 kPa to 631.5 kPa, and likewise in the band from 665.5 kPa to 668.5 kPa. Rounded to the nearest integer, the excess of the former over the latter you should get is 25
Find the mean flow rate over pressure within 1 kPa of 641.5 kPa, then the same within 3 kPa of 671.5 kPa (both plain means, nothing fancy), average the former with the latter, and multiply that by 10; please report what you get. 1146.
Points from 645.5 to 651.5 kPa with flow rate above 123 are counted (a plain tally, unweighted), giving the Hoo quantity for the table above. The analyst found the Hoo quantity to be 3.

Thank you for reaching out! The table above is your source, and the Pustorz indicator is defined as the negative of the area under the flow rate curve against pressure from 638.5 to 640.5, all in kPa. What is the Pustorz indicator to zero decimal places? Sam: -253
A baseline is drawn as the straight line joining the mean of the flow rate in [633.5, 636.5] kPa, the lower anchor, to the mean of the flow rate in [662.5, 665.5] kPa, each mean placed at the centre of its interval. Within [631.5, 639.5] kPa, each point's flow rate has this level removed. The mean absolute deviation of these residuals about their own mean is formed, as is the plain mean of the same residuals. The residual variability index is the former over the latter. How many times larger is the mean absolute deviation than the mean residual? 2.8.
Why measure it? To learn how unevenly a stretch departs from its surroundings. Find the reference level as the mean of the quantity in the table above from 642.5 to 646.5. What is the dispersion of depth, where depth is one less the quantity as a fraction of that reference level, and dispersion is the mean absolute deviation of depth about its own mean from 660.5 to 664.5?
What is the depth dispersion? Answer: 0.034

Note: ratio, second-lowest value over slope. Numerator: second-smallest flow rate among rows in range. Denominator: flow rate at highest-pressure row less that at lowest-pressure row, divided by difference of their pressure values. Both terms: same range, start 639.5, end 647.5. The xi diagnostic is -81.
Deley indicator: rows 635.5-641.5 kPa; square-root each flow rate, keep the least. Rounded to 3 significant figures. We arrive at 10.9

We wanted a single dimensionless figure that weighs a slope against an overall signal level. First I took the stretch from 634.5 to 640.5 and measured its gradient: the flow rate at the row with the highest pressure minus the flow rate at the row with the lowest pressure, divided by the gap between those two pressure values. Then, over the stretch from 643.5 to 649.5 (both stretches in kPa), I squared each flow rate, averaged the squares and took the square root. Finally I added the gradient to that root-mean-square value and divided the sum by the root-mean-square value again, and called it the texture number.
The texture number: 1.02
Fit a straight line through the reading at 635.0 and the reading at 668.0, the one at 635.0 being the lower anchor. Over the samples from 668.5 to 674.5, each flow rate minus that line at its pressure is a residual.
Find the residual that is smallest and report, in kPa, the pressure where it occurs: 670.0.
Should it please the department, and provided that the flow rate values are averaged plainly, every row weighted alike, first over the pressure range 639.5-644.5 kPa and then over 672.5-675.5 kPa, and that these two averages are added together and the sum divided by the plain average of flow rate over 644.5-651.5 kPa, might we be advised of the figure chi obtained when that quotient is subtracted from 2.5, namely 0.63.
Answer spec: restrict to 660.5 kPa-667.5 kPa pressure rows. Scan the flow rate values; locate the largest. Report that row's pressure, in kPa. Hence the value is 661.0 kPa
